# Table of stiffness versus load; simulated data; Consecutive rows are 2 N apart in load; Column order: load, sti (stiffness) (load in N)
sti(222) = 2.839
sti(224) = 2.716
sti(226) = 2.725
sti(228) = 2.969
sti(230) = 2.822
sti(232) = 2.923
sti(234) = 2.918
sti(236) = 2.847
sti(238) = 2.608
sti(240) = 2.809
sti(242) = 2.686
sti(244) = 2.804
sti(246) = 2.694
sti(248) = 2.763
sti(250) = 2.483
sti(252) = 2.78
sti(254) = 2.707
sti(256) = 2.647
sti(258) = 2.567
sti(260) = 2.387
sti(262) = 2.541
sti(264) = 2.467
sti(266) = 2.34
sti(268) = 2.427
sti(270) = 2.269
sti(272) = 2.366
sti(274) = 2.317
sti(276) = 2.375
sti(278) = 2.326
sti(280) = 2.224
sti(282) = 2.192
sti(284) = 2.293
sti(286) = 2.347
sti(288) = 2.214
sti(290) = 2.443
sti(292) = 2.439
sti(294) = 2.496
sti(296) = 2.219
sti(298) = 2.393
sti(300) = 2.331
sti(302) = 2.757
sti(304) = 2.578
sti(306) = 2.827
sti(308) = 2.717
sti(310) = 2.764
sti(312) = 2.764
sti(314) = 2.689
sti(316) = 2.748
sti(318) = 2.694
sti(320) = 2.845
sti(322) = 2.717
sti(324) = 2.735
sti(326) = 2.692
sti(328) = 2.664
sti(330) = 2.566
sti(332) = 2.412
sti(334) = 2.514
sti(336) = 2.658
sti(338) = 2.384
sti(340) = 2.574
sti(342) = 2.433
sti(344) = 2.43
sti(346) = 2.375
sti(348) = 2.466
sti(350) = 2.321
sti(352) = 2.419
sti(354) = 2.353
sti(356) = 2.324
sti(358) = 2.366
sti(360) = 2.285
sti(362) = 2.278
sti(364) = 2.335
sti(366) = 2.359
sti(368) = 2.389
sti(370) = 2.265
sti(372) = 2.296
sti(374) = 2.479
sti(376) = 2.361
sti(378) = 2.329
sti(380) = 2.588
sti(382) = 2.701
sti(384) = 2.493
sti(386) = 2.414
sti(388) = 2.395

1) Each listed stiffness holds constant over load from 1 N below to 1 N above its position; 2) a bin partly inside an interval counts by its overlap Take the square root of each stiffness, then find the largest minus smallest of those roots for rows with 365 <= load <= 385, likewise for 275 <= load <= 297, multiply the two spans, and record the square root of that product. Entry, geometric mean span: 0.117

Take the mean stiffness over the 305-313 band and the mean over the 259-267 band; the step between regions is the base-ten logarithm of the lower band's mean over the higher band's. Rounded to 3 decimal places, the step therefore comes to -0.056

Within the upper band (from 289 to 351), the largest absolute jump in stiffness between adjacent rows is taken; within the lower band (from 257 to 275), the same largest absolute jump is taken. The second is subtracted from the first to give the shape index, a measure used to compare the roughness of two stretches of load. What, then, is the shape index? 0.25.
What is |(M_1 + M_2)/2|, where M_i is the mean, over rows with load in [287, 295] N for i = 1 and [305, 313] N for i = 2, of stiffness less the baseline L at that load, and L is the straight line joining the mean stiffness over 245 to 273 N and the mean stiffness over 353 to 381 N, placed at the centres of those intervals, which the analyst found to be 0.12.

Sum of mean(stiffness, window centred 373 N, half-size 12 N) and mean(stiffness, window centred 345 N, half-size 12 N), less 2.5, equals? 2.3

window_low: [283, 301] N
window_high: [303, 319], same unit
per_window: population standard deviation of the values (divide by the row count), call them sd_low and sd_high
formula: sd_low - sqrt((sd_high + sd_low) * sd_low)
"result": -0.030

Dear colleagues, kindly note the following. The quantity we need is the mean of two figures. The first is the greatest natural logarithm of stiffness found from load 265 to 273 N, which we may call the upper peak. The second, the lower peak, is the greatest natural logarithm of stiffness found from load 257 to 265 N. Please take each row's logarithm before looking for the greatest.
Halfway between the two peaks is 0.915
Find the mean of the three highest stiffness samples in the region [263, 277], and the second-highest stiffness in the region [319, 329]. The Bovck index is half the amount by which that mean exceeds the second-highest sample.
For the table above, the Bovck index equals -0.16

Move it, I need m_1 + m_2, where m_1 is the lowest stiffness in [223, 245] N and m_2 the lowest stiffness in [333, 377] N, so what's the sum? 4.87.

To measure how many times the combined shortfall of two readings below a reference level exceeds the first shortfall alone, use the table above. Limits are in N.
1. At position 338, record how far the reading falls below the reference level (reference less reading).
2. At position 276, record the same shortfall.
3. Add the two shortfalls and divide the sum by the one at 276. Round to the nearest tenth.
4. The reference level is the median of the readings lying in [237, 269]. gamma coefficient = 2.0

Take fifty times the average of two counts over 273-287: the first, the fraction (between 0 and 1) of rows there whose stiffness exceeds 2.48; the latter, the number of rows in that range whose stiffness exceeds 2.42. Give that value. 0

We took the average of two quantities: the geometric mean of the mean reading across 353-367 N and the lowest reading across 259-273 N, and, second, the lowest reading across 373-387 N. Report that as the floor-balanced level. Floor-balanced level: 2.31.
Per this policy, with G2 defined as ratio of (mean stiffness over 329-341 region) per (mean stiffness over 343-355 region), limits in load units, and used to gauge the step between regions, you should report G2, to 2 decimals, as 1.05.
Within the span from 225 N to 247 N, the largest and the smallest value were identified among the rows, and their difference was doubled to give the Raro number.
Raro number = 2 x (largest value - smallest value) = 0.7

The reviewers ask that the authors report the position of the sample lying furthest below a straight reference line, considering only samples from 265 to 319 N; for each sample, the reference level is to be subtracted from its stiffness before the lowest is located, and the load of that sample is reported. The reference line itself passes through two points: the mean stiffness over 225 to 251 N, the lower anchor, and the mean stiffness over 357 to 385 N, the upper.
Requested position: 282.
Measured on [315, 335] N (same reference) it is 332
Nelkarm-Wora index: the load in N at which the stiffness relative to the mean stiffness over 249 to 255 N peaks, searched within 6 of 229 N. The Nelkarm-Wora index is 228 N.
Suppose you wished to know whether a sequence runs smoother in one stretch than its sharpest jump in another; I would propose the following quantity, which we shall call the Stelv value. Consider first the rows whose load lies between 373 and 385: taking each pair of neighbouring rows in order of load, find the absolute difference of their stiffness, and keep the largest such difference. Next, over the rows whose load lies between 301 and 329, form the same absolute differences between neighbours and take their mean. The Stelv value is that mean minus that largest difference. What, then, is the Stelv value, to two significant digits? -0.17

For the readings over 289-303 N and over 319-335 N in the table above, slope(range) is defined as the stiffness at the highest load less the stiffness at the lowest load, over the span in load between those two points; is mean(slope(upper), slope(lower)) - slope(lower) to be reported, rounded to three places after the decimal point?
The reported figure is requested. -0.025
